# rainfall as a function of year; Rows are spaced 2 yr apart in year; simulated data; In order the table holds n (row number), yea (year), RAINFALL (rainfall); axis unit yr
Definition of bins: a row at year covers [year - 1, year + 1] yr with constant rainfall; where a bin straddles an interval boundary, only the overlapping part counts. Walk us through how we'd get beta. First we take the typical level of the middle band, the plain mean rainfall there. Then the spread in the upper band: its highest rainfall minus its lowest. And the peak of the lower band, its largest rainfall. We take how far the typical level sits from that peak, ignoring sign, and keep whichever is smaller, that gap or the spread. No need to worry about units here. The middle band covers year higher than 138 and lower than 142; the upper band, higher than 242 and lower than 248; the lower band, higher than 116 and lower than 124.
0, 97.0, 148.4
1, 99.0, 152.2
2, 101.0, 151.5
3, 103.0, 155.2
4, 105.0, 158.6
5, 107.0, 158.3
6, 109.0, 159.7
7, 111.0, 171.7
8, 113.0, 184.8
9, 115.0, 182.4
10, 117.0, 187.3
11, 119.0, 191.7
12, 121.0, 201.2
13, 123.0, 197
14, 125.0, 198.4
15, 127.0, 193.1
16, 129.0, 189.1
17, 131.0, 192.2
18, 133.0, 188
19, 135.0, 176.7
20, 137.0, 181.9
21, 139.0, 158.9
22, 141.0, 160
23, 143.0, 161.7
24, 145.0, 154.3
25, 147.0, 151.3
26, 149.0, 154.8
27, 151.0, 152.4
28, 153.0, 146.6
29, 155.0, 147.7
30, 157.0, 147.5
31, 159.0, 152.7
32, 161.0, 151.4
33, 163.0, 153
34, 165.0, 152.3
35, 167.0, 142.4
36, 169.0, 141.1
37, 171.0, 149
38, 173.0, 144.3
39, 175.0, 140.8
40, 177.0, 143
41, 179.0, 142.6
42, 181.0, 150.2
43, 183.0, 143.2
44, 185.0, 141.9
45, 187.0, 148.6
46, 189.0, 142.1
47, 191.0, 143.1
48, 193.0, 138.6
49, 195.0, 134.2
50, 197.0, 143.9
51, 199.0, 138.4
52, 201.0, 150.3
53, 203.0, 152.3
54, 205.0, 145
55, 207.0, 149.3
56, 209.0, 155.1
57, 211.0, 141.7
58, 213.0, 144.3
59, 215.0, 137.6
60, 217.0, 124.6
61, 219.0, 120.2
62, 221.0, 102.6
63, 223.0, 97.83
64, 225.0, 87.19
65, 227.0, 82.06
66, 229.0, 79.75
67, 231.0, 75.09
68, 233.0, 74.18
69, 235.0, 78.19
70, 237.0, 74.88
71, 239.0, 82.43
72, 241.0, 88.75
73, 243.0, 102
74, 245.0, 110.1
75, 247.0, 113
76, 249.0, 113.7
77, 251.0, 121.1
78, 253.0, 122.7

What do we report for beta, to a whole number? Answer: 11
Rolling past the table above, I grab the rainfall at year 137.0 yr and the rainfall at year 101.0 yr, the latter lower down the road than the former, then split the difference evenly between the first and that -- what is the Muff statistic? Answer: 167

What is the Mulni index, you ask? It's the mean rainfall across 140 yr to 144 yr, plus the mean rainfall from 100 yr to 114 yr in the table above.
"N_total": 324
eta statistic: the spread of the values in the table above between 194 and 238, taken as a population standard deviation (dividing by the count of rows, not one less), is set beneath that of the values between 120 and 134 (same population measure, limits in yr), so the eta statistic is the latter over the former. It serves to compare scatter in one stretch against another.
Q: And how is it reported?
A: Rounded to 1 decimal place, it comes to 0.2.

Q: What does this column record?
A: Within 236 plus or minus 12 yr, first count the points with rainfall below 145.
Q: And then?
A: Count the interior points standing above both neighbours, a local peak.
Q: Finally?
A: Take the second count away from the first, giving 11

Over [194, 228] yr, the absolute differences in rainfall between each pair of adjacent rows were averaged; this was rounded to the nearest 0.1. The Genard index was 7.8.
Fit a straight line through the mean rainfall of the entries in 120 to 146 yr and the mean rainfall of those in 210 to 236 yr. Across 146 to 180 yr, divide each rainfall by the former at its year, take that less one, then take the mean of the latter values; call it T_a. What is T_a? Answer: -0.05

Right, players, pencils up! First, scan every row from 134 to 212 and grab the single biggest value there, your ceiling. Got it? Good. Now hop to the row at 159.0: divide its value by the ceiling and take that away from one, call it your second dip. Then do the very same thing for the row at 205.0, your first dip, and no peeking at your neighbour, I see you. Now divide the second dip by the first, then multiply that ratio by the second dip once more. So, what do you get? 0.13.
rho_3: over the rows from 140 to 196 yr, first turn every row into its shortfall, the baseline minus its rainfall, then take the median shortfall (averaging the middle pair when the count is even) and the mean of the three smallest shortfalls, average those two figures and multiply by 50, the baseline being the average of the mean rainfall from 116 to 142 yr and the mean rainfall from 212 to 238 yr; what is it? -557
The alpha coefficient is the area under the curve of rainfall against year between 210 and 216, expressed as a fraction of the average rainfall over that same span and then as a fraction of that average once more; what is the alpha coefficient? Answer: 0.042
